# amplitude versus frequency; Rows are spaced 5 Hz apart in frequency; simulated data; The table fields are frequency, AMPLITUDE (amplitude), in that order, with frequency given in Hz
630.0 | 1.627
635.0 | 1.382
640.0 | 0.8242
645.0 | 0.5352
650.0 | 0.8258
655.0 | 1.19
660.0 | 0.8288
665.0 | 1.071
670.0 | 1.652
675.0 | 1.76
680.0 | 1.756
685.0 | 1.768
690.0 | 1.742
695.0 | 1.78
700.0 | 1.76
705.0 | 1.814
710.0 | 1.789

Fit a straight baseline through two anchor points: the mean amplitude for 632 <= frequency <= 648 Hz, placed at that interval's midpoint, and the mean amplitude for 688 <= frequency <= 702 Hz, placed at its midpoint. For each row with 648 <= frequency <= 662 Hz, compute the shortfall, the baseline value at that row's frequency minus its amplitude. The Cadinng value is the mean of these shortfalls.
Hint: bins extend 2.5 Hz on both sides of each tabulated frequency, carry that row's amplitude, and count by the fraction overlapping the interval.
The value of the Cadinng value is 0.20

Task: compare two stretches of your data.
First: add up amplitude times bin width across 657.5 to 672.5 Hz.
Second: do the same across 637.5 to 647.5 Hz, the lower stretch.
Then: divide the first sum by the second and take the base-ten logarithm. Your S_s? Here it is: 0.4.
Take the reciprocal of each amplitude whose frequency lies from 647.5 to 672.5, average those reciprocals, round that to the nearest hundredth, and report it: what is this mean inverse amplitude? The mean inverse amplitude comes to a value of 0.96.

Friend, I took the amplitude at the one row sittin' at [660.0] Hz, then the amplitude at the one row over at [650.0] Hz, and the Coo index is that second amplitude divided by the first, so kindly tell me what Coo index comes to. 1.00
